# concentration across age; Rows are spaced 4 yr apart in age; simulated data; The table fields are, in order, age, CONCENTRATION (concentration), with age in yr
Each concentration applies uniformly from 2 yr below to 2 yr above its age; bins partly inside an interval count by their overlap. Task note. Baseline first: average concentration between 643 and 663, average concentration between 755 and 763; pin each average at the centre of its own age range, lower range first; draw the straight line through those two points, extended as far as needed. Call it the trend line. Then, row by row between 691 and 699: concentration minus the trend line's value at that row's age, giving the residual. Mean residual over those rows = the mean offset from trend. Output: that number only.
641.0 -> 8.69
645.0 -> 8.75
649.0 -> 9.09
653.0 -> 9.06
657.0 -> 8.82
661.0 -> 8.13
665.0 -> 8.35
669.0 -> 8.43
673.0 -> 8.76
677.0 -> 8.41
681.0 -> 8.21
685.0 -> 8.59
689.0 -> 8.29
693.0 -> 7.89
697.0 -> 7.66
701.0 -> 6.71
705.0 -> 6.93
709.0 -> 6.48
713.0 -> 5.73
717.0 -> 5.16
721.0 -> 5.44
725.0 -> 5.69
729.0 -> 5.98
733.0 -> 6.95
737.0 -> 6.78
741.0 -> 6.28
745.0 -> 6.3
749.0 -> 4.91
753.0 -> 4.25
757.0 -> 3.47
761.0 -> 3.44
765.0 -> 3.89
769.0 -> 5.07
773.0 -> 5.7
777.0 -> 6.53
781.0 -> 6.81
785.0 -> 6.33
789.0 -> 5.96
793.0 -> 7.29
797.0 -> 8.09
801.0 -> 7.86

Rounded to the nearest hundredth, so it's 1.11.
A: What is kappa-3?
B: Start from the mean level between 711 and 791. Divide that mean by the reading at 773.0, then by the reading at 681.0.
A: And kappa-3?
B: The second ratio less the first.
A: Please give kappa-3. -0.30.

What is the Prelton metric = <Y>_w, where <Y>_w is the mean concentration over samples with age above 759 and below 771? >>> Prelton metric 4.1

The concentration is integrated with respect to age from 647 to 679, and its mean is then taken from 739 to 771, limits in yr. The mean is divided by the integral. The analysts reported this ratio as 0.0170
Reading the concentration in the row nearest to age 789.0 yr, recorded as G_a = 5.96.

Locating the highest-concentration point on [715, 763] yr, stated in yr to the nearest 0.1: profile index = 733.0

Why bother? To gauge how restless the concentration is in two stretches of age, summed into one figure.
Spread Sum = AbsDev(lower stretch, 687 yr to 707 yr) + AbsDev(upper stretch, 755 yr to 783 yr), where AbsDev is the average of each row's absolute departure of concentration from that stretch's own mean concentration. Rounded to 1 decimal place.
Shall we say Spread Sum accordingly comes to 1.7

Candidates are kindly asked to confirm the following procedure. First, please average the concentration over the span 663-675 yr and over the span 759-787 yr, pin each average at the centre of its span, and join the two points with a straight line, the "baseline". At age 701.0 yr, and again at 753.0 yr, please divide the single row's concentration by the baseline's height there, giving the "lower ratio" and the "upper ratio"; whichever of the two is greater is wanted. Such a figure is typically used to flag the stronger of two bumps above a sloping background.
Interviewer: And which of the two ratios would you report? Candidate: 0.89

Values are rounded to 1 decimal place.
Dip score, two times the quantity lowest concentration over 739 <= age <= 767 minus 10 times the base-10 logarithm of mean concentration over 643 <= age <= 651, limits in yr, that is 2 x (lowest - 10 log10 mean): -12.1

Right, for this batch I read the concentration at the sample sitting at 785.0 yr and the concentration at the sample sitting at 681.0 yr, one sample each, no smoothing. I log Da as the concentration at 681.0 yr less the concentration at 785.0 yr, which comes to 1.9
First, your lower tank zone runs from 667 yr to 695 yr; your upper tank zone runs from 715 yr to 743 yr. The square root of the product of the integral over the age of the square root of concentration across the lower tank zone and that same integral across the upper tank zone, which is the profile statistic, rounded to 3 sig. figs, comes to 74.6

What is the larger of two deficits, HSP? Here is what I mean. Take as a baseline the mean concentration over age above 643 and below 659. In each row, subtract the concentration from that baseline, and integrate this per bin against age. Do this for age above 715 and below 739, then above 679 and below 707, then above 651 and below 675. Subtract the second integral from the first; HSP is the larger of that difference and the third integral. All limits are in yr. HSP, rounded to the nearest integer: 37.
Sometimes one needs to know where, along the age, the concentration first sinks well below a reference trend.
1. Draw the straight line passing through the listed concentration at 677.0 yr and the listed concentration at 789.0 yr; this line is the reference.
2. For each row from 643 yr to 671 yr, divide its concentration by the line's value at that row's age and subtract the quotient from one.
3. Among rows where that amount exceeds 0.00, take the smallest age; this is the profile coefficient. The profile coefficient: 645.0 yr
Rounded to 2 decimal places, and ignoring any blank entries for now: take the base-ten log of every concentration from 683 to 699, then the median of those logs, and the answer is 0.91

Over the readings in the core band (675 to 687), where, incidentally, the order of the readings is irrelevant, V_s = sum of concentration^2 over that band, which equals 212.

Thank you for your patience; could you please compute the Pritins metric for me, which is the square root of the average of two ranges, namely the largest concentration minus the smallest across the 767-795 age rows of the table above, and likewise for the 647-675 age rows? 1.26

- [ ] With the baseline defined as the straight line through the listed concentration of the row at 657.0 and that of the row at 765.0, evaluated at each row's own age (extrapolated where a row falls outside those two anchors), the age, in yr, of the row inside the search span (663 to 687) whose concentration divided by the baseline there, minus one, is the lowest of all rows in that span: 665.0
